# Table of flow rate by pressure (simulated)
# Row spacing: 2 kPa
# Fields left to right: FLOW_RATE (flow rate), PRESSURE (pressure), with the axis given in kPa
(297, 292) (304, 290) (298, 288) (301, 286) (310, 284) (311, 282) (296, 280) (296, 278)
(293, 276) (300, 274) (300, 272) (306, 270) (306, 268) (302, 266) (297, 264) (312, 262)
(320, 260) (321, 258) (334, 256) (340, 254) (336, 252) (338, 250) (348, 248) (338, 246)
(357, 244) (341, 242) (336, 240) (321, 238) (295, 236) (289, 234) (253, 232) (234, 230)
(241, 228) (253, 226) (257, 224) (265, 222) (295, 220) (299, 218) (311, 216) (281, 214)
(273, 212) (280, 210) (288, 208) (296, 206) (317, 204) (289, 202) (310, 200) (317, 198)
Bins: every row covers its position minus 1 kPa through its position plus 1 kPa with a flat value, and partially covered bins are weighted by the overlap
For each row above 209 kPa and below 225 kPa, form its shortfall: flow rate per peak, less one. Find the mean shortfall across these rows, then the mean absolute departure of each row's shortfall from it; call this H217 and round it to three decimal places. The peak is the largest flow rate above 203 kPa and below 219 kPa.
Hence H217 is 0.045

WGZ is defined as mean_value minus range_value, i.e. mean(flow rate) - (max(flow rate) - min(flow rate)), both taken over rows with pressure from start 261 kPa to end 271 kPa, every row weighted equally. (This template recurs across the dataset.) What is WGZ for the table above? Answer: 290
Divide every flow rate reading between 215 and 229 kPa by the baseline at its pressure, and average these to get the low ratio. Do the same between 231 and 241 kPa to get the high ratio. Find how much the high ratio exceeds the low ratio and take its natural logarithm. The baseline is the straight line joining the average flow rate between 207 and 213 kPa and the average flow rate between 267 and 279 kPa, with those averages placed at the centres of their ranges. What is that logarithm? -2.7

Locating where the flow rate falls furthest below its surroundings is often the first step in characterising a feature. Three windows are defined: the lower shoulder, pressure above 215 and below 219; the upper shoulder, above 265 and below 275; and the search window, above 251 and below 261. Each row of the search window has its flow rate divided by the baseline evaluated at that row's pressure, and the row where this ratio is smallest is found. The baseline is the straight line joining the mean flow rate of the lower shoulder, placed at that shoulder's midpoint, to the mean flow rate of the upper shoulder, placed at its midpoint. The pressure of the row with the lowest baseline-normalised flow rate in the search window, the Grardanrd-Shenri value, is 260 kPa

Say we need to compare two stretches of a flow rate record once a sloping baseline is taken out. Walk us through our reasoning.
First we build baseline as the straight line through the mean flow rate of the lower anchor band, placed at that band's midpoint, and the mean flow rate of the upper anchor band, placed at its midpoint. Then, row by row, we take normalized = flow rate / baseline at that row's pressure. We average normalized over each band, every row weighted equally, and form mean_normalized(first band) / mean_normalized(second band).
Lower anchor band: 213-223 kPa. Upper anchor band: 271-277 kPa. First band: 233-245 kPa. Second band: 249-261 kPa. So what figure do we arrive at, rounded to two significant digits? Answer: 0.98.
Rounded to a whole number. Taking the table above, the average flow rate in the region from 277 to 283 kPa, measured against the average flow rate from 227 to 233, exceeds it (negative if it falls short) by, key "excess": 58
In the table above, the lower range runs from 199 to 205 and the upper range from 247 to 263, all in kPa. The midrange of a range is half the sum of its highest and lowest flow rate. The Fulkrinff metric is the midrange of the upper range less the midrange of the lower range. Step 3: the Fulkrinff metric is 27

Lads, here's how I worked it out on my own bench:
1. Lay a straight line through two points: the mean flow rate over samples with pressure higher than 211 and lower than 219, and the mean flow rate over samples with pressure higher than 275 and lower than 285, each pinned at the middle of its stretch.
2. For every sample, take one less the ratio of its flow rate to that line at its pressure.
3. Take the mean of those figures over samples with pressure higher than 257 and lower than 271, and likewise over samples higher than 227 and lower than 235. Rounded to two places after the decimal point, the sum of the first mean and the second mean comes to 0.10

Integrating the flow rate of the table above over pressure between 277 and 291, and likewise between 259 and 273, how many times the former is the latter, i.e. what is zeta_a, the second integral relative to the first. 1.01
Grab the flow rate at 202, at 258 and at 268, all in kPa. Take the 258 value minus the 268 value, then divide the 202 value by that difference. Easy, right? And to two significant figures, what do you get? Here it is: 19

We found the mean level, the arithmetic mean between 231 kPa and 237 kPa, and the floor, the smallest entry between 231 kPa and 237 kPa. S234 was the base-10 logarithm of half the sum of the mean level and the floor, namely 2.42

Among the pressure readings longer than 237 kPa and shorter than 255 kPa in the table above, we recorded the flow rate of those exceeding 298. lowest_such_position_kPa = 238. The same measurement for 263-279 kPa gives 266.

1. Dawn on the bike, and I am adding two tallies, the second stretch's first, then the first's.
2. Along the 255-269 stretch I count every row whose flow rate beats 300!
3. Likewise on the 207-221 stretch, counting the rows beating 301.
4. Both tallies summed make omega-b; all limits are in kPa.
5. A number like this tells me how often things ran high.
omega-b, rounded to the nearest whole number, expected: 7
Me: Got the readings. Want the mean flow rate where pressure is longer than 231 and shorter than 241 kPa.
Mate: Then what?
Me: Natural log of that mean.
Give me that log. 5.70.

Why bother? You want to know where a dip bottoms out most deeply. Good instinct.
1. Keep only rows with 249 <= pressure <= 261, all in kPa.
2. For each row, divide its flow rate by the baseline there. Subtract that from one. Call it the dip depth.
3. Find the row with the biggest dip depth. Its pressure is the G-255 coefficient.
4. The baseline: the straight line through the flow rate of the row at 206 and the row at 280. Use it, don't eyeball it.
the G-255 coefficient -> 260 kPa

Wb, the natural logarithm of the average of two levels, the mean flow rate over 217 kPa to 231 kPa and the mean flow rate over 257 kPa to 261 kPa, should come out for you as 5.68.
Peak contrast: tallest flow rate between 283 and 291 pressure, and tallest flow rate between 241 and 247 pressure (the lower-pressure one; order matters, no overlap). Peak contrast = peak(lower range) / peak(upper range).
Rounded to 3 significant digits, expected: 1.15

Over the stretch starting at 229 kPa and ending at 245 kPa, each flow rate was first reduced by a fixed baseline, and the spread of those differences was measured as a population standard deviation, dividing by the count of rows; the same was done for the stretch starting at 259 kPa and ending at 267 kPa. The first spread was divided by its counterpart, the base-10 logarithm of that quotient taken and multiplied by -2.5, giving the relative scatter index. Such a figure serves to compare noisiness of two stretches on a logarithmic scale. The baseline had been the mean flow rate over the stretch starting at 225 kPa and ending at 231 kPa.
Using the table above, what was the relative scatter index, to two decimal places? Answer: -1.65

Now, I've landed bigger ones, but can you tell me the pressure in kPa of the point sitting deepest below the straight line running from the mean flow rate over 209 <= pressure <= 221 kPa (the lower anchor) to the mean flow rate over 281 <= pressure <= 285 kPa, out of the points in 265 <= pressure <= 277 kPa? 276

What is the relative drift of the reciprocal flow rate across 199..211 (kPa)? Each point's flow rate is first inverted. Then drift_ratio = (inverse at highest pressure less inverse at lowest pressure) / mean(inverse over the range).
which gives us 0.10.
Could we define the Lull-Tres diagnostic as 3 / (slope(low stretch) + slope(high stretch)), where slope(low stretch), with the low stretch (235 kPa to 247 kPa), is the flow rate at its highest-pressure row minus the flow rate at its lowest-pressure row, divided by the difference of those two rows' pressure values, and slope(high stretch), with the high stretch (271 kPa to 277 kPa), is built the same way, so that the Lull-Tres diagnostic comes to 1.2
